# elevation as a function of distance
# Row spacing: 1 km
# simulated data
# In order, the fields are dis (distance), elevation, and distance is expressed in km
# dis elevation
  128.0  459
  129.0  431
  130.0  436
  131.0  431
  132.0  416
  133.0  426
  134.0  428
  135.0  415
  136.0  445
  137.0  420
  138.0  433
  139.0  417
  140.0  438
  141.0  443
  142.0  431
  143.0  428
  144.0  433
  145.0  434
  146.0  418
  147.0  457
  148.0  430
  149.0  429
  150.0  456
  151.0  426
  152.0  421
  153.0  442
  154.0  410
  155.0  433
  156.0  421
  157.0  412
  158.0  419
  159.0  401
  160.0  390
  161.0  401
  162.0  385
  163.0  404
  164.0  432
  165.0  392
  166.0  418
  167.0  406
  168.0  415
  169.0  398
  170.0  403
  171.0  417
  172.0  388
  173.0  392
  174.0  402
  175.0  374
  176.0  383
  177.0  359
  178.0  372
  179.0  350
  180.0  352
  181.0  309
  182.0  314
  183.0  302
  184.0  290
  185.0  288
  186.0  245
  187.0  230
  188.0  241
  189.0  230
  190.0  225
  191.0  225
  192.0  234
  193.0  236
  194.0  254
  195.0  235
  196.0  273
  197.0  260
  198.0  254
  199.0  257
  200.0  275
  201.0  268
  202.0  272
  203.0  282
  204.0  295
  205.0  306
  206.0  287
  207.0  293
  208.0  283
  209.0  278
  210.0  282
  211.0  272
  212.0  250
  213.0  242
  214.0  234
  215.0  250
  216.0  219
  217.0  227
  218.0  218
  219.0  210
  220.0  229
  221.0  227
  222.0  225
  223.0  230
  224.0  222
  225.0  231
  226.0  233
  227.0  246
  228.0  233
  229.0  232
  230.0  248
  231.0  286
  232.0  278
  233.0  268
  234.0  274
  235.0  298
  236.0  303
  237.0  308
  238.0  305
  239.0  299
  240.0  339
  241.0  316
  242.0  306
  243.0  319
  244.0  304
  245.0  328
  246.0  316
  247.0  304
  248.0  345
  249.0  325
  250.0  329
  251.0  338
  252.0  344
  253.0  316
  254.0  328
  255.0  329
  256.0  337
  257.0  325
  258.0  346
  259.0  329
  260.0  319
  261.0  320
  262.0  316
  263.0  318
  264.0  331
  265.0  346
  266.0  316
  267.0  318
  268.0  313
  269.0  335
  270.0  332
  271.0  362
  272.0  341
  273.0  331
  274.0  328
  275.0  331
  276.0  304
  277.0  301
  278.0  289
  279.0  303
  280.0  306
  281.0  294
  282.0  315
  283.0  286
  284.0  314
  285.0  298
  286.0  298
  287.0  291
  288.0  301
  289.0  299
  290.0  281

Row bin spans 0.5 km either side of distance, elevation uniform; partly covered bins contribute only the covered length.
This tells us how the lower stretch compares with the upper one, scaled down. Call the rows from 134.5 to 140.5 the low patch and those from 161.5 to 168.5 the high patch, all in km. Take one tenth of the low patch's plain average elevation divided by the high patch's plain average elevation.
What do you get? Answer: 0.105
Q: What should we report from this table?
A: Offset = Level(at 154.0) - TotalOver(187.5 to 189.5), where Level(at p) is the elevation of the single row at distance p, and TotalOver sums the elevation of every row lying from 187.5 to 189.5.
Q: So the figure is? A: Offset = -61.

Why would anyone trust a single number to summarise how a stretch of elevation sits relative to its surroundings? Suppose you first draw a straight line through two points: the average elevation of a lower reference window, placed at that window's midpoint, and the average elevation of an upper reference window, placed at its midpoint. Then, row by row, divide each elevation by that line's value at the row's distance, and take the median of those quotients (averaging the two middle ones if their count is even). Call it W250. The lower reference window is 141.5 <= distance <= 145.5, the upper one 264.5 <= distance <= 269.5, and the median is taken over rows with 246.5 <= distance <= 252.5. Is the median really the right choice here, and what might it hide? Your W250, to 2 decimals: 0.98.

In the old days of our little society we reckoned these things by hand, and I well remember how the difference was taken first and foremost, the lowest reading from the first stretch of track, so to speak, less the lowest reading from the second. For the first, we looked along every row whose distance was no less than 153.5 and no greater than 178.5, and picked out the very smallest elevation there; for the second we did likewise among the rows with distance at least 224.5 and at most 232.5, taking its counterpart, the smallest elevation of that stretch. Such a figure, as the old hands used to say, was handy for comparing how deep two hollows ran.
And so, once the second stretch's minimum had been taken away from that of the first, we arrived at 128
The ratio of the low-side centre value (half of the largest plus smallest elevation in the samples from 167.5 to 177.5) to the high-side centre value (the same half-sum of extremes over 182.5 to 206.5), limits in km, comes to 1.46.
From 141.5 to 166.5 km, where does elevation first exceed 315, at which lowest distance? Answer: 142.0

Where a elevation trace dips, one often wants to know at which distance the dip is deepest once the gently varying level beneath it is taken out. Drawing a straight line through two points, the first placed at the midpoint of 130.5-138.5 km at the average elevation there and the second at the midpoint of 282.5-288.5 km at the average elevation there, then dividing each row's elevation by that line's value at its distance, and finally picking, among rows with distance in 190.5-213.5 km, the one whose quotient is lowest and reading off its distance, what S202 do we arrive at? 191.0 km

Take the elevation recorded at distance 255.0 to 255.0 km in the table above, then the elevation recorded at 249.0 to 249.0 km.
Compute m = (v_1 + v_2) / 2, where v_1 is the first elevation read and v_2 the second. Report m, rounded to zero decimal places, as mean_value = 327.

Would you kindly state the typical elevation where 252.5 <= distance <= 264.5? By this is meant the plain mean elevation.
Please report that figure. 326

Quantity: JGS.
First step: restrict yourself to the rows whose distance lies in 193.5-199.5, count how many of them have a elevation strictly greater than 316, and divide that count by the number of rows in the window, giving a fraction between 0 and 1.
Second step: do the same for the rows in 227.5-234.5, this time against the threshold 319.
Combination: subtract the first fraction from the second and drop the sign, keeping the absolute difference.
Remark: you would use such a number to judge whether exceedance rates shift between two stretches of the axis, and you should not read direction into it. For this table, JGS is 0.0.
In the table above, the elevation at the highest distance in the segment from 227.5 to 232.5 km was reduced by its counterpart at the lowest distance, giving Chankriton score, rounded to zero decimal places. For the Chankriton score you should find 45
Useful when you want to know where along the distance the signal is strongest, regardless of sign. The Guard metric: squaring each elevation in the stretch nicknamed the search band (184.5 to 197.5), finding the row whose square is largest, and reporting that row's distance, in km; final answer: 185.0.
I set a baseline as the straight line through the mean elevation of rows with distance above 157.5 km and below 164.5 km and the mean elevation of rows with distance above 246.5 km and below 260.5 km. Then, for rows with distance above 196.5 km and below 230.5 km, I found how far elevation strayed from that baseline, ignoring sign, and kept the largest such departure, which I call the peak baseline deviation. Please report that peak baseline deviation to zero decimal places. 148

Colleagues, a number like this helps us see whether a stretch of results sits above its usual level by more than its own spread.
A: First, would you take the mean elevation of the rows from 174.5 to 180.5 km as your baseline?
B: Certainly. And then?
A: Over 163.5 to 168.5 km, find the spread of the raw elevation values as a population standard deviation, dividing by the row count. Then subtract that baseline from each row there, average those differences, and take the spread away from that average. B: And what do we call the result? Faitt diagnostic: 34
